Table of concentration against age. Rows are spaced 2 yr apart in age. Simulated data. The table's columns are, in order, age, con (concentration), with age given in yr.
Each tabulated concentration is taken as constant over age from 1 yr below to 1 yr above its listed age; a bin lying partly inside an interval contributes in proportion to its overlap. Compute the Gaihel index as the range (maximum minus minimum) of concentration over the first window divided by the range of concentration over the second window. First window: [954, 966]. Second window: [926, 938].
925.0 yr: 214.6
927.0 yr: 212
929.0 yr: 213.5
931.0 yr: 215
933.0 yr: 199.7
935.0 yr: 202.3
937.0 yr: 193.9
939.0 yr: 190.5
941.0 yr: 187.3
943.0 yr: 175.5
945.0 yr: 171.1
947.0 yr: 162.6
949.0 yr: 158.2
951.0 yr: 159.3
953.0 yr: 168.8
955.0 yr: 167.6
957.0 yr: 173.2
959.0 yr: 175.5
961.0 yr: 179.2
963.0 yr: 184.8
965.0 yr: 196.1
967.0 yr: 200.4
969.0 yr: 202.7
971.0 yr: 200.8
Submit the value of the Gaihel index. 1.4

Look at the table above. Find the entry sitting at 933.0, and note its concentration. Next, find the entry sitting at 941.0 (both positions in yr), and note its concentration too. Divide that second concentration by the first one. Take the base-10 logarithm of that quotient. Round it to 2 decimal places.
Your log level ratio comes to -0.03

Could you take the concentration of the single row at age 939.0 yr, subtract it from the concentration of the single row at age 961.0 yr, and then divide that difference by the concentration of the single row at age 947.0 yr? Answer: -0.069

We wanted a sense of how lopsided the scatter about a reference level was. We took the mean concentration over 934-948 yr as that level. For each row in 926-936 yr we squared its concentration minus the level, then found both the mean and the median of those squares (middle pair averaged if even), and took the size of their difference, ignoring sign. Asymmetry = 149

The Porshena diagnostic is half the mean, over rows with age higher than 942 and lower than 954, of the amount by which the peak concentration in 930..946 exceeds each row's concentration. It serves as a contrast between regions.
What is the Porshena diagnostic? 25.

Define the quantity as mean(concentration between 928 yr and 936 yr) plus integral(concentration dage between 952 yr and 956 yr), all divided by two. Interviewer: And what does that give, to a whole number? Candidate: 440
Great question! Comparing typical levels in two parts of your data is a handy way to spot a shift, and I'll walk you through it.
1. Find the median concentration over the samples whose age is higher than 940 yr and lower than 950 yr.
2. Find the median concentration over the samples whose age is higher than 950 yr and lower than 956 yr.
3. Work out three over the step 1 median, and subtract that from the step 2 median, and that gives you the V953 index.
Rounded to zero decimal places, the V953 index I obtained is 168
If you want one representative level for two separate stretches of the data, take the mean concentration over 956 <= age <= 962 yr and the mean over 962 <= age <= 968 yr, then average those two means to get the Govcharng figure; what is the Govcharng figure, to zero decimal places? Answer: 185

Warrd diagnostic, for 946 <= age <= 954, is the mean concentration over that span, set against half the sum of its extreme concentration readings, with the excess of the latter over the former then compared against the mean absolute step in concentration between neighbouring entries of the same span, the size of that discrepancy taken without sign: 4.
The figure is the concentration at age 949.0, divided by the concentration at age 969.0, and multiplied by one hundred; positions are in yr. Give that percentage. 78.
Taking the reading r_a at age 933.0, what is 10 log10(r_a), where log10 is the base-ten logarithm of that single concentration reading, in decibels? 23.0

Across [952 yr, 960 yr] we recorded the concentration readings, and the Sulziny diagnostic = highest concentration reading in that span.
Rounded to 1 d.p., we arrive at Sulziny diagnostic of 175.5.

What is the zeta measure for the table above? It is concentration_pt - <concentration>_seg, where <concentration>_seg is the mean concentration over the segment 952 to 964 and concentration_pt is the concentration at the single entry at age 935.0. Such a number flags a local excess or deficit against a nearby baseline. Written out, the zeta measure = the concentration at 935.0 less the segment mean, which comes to 27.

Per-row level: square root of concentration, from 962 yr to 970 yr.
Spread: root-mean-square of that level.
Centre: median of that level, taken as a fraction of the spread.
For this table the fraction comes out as 1.01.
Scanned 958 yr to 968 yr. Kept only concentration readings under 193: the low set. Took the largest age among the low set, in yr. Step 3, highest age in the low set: 963.0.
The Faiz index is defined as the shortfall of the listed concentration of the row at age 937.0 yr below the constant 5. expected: -189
